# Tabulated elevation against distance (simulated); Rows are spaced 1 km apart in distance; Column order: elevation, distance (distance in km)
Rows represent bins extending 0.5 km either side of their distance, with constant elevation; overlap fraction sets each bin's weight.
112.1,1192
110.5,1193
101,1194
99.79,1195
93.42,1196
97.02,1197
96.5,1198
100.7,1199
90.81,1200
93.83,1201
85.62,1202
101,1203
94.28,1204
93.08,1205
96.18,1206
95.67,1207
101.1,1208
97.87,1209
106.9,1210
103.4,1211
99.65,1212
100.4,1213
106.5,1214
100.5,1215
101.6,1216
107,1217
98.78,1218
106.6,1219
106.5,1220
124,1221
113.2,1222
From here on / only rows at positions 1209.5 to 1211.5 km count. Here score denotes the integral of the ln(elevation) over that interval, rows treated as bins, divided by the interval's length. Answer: 4.66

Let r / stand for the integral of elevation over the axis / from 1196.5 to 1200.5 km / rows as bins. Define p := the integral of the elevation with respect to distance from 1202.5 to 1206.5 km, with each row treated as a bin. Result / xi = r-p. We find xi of 0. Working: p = 385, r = 385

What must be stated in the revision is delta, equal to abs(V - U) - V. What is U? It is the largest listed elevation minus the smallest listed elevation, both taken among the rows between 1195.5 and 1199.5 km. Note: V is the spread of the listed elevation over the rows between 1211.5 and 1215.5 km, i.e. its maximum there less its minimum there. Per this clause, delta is -6.4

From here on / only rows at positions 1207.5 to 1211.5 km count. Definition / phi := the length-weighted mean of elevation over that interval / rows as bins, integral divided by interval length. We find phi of 102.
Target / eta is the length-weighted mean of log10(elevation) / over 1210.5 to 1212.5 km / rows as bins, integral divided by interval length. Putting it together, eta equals 2.01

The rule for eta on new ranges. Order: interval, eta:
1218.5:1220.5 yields 2.03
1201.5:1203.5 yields 1.97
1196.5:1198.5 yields 1.99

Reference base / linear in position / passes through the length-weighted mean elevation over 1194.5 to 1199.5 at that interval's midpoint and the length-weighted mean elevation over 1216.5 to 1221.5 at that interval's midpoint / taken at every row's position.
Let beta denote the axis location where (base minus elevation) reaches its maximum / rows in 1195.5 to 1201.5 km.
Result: 1200 km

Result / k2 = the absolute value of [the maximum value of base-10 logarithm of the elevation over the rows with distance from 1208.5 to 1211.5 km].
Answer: 2.03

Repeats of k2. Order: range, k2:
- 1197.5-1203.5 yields 2.00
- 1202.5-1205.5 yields 2.00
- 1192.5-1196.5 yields 2.04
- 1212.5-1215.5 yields 2.03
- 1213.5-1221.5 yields 2.09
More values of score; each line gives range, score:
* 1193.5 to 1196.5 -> 4.59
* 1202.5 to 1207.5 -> 4.56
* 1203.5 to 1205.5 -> 4.54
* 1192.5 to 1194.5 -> 4.66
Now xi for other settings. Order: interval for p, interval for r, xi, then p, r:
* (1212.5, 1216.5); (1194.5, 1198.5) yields -22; 409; 387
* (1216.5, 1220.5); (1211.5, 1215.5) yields -12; 419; 407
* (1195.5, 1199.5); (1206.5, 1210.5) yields 14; 388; 402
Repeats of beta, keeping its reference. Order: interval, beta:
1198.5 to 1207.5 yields 1202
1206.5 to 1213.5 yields 1207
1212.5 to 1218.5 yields 1218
